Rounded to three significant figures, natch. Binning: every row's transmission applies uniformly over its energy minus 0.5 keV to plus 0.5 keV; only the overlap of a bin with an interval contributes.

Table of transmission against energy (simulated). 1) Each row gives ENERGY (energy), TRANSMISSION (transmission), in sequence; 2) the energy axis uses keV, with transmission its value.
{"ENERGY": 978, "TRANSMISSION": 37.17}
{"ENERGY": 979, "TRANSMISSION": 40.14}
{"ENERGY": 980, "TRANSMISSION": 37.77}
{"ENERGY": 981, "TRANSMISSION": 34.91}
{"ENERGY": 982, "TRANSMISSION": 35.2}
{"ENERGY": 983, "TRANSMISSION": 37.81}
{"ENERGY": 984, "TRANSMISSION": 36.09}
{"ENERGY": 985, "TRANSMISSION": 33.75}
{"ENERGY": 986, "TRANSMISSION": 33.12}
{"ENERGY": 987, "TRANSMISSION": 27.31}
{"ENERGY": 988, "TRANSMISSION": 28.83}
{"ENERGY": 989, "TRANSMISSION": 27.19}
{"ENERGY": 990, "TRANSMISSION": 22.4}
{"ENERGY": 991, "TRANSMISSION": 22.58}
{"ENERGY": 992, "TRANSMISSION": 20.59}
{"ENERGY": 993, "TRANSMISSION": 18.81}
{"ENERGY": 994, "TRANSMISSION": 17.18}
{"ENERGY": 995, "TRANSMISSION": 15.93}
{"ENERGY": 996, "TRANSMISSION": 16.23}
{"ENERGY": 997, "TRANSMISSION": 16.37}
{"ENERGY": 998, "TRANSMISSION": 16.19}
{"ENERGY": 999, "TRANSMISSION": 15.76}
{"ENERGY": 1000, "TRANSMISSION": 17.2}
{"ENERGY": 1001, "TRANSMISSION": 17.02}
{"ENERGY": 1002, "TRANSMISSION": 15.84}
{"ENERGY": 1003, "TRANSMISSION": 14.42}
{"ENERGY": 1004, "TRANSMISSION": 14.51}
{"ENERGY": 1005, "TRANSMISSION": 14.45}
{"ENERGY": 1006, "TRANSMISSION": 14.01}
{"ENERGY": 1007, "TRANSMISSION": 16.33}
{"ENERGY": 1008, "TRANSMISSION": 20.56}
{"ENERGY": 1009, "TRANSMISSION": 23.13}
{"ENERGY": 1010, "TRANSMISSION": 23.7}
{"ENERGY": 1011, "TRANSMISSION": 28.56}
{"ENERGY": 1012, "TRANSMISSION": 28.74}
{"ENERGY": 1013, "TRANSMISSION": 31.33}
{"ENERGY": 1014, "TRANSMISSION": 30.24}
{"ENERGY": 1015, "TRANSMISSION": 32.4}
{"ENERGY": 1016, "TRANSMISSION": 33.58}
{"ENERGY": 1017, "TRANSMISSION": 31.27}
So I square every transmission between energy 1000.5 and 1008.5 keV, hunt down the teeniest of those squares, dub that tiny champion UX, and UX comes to 196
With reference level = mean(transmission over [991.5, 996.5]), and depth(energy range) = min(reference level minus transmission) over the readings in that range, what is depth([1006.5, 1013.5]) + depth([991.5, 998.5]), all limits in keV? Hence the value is -16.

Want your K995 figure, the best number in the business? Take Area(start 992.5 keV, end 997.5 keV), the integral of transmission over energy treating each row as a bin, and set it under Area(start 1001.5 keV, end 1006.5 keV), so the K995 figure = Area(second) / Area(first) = 0.87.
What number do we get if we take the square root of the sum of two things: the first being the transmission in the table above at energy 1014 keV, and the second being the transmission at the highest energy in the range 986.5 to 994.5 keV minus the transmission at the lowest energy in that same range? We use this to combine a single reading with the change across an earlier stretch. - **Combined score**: 4.5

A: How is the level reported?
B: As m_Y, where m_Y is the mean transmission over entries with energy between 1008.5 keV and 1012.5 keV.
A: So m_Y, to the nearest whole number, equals 26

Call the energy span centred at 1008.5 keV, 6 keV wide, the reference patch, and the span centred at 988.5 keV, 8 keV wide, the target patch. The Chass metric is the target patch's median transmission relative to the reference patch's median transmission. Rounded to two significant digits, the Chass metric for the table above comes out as 1.2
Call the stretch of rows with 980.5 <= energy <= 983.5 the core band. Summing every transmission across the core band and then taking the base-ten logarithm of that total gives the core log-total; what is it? 2.03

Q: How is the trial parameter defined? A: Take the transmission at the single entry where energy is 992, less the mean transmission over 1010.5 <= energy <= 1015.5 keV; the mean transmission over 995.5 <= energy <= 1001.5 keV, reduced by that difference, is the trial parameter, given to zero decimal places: 26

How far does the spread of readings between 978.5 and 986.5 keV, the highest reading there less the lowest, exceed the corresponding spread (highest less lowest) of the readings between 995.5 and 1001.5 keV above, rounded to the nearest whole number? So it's 6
